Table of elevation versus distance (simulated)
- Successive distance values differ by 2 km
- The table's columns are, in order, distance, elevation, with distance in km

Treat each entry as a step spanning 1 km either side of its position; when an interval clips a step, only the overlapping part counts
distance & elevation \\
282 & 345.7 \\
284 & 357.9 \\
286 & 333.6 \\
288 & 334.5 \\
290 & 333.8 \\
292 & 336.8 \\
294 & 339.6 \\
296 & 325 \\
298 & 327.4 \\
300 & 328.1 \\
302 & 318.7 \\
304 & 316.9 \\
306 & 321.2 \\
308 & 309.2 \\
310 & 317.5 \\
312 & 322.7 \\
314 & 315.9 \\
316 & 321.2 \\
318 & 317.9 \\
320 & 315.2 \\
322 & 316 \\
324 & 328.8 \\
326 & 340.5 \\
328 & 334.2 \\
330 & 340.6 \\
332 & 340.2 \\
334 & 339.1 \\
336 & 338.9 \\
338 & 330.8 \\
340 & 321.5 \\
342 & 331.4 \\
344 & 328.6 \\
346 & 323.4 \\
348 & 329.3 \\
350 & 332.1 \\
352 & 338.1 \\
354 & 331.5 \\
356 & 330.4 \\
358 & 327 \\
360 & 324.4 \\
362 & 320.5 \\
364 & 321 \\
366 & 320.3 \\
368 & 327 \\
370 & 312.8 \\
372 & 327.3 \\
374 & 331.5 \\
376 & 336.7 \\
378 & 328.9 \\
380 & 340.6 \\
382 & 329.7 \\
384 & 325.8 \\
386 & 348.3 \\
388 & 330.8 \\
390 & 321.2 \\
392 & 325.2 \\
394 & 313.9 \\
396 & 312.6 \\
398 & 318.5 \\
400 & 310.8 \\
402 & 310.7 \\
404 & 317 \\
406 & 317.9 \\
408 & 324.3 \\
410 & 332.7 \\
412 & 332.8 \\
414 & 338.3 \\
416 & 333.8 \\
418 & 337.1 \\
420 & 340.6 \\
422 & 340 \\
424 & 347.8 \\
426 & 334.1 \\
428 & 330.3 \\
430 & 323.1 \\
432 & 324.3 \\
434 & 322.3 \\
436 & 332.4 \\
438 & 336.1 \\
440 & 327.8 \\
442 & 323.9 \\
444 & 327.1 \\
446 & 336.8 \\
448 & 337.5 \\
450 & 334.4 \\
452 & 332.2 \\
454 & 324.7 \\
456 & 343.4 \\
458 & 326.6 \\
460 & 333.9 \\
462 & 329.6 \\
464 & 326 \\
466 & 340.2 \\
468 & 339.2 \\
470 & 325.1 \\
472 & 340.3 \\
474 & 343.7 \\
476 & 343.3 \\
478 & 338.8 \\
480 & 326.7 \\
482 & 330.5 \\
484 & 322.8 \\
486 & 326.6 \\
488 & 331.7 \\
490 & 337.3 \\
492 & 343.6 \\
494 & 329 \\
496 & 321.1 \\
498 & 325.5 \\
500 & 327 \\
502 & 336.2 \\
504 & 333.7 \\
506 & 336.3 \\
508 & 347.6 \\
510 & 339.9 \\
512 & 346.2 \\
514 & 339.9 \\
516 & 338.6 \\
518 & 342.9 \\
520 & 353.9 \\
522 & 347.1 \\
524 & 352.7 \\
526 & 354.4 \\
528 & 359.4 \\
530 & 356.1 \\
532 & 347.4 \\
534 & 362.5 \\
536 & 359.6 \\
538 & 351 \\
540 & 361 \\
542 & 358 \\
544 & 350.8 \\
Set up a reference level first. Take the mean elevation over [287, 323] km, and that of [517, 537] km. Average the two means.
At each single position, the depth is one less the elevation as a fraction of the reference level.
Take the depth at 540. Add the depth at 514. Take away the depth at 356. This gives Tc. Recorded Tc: -0.09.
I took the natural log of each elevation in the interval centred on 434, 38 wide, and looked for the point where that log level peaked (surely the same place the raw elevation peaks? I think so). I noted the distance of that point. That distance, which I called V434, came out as 424 km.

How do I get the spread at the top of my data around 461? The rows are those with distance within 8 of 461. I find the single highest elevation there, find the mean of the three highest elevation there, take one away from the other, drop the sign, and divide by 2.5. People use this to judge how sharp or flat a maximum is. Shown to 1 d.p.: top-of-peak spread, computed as 1.0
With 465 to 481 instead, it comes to 0.5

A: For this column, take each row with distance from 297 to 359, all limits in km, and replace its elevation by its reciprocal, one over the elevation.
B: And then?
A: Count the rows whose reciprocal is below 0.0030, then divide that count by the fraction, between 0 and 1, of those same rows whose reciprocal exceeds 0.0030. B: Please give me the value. 9.0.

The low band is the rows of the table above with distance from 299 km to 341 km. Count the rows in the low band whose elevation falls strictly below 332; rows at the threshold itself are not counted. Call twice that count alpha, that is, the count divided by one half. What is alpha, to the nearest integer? 30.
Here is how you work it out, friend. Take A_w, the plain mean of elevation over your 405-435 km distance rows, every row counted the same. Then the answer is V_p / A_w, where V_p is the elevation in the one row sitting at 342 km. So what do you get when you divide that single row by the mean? 0.998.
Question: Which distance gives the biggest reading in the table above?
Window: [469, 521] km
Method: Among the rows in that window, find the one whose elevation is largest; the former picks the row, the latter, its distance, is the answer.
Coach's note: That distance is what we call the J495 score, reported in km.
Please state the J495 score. 520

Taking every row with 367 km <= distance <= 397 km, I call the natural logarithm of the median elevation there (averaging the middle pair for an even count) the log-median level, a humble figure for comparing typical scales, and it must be 5.79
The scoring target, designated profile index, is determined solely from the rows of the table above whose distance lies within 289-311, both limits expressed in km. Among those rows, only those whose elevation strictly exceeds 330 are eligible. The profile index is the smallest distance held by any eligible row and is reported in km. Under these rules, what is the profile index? 290 km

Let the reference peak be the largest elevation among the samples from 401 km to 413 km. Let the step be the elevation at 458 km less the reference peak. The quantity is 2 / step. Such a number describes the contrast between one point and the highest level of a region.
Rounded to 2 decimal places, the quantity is -0.32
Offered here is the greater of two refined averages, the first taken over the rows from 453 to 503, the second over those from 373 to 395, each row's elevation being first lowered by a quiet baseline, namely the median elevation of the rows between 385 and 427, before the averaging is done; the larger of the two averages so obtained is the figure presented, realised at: 1.7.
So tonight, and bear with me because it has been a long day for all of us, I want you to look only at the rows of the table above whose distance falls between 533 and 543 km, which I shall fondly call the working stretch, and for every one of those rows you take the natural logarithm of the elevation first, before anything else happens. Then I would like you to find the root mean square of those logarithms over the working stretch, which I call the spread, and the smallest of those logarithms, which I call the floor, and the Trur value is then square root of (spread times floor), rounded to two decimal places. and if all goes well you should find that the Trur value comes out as 5.87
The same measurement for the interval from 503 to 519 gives 5.82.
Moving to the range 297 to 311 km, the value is 5.75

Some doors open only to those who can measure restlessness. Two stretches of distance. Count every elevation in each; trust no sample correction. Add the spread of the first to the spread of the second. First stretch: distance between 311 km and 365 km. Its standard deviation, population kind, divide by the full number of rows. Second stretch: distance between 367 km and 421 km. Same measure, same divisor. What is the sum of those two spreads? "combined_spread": 18.0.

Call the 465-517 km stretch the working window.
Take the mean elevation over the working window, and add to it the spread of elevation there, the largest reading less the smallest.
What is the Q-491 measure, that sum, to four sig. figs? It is 361.5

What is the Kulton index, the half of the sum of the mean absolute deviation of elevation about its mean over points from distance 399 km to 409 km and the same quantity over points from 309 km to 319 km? 3.3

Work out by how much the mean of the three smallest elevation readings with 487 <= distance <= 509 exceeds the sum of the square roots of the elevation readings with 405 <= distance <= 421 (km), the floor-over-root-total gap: 179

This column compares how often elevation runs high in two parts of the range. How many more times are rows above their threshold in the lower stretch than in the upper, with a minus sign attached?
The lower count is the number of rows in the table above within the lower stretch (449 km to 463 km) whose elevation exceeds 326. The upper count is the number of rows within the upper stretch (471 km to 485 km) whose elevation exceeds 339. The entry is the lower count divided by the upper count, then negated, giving -2.0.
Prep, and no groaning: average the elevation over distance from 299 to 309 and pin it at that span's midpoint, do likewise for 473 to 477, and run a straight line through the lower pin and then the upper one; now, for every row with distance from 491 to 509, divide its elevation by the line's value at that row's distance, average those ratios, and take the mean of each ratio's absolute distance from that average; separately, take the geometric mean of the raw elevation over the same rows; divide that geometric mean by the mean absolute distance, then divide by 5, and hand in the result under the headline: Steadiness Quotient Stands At 3557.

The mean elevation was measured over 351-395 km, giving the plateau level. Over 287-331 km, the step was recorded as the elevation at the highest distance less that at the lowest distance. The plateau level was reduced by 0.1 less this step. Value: 334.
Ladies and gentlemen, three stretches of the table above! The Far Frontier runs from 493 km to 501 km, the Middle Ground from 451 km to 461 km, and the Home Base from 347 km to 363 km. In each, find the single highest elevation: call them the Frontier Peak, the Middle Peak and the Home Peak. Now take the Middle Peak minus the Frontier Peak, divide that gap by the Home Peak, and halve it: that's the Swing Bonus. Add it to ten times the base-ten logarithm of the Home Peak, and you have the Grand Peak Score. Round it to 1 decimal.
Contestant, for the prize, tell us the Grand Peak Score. 25.3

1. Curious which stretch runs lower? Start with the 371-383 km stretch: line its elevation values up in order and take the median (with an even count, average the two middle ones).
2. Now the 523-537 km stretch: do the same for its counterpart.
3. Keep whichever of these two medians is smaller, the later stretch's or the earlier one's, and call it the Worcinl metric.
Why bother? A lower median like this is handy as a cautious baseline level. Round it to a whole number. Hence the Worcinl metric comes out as 331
